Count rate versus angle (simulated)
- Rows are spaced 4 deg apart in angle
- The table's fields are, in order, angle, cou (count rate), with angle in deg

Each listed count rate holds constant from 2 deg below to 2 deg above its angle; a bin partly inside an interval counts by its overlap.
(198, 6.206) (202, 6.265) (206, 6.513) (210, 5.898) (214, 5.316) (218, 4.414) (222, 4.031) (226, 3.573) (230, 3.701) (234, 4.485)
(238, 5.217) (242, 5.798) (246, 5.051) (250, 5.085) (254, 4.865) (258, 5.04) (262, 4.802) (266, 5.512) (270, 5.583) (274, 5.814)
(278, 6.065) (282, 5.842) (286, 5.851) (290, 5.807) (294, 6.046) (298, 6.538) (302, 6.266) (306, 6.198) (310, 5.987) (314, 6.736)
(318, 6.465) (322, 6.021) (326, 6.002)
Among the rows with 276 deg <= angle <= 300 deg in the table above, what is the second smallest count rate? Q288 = 5.842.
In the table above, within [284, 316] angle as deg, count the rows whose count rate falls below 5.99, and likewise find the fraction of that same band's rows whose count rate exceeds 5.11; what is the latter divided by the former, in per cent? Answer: 33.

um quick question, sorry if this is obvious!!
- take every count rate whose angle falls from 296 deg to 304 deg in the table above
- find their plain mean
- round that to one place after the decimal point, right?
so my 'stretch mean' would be 6.4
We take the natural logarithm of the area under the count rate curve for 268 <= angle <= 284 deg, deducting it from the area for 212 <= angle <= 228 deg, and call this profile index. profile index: 64.8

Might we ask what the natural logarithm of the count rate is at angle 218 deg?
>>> 1.48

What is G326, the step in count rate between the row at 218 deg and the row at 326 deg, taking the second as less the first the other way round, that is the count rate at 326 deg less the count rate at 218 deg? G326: 1.59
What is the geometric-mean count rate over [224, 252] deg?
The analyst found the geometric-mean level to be 4.6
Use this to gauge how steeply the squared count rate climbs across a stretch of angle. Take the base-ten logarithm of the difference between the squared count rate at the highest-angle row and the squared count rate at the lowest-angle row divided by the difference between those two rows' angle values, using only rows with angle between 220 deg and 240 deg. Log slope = -0.16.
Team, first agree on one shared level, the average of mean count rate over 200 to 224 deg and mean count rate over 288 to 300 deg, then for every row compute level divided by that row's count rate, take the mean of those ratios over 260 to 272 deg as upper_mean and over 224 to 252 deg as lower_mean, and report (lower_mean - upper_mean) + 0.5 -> 0.67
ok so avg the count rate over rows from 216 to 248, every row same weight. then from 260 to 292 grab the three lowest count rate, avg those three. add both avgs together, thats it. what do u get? 9.8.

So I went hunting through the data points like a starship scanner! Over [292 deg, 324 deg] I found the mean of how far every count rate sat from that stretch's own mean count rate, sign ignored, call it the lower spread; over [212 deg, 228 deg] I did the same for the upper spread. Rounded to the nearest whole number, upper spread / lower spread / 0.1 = 24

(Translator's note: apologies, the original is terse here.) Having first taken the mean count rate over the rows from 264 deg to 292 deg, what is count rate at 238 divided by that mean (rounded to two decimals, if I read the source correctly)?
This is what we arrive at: 0.90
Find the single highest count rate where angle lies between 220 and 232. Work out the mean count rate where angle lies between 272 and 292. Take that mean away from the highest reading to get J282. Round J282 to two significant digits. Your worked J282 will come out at -1.8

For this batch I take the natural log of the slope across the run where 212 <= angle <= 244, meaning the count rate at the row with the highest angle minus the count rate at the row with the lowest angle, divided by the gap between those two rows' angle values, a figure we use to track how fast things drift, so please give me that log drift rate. -4.1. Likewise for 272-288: -5.8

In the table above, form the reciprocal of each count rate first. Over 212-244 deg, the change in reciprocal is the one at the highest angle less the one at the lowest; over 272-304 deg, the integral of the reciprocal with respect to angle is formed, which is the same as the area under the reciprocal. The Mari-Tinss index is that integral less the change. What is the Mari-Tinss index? 5.33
